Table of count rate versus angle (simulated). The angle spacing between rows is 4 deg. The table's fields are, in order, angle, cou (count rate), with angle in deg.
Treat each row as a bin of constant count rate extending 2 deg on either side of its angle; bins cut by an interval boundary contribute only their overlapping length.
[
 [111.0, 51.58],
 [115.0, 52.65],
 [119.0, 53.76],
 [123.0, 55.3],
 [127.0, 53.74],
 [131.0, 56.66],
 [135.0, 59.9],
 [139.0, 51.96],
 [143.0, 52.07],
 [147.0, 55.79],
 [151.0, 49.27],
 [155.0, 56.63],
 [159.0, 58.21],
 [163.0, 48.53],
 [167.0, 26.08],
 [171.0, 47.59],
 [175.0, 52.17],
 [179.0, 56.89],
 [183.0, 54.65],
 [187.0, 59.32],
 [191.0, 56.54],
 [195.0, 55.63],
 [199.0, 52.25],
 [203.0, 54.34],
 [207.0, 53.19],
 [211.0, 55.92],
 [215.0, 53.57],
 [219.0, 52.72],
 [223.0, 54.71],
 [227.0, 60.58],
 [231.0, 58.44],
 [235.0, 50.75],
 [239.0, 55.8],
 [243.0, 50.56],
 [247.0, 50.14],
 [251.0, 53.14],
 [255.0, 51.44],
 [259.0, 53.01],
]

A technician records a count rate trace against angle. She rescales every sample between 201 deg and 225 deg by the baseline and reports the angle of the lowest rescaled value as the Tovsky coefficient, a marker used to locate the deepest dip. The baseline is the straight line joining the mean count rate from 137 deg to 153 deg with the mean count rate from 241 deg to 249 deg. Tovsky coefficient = 219.0 deg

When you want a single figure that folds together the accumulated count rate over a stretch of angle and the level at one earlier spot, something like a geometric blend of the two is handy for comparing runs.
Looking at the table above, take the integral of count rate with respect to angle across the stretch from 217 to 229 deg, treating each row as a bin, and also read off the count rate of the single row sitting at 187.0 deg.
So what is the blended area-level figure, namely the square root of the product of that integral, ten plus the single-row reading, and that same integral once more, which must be 5595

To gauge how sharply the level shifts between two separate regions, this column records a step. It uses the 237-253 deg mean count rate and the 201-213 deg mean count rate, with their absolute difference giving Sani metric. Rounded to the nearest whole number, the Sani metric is 2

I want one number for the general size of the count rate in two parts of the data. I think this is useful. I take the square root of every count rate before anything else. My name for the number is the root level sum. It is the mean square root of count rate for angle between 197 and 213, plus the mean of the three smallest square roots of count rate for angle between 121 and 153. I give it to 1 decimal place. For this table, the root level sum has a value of 14.5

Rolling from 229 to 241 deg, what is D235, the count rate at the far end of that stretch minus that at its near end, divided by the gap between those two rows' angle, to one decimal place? -0.3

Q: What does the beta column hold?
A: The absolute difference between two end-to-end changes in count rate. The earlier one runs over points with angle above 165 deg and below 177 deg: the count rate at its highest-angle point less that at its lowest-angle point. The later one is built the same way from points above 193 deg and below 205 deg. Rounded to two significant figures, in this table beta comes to 27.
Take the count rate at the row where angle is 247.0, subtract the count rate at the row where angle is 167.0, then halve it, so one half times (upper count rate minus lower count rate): 12.0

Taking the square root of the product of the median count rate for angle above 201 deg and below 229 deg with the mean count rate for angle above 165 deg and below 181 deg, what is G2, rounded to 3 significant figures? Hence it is 49.8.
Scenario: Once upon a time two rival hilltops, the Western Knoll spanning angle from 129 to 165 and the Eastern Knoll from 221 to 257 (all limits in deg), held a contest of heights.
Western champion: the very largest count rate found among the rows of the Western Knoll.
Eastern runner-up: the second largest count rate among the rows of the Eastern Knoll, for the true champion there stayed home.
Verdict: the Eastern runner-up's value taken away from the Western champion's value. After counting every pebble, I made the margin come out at 1.5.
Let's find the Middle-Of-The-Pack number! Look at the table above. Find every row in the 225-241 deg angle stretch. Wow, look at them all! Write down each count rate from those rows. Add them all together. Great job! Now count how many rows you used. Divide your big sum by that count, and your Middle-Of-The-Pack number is 56.4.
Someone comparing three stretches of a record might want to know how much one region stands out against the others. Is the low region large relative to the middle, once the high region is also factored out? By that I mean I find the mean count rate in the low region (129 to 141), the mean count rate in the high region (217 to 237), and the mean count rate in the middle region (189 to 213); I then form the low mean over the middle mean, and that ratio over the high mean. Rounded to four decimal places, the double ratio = 0.0185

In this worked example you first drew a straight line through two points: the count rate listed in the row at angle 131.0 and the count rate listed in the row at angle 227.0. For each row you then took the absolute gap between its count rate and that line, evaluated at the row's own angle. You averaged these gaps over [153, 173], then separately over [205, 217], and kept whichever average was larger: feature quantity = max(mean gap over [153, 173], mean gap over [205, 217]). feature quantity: 11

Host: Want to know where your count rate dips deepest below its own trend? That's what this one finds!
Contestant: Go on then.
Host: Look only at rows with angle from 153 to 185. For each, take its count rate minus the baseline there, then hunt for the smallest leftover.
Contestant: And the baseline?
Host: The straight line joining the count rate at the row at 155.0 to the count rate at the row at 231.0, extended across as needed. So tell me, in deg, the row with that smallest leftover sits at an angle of 167.0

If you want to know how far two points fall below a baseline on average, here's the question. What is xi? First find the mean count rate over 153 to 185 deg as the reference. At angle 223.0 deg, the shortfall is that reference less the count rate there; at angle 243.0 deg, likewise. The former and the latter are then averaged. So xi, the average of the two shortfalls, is -2.5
